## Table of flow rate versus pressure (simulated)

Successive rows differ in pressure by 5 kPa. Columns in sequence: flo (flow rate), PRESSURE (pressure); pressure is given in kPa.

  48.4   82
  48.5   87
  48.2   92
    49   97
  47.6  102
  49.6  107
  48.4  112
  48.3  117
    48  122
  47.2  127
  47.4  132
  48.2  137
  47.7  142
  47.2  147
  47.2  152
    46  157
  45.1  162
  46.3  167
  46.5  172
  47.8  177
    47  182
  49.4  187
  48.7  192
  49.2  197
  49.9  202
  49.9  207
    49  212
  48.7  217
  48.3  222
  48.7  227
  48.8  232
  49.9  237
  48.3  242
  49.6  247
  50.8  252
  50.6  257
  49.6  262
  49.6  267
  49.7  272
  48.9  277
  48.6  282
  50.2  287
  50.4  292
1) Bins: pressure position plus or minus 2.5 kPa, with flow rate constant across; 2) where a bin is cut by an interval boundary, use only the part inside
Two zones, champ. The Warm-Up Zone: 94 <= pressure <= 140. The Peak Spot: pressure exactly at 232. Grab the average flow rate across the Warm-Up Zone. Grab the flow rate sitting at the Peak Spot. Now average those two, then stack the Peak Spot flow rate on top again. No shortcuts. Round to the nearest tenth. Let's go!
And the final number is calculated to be 97.3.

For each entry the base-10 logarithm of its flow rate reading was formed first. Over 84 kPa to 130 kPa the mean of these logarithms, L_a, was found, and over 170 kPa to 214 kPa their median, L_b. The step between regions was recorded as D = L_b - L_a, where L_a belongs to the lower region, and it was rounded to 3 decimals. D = 0.006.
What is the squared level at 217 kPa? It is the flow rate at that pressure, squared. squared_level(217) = 2372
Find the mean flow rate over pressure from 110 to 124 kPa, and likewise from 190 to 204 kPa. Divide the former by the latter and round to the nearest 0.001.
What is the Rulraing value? 0.979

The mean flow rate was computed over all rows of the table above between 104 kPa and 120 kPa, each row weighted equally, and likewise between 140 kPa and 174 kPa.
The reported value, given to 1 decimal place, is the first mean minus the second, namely 2.2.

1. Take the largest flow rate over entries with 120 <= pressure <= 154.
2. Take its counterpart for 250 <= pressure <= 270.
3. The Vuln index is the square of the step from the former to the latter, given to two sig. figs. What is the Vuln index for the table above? 6.8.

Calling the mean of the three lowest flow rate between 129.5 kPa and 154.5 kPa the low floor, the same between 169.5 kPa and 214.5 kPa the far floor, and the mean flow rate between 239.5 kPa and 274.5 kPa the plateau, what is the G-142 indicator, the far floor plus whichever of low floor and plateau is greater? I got 96.8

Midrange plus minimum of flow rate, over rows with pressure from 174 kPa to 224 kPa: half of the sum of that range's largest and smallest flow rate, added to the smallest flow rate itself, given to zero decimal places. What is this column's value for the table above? 95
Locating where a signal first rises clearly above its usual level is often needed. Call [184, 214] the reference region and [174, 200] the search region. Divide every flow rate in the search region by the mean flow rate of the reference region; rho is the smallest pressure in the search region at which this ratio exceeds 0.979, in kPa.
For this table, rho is 187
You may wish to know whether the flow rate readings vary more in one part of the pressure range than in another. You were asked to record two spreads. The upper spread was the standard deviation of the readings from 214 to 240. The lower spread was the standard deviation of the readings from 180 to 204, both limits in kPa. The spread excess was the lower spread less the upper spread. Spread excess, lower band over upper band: 0.5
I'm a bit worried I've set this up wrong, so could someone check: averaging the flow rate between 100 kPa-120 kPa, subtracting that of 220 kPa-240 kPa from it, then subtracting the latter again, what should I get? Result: -49.4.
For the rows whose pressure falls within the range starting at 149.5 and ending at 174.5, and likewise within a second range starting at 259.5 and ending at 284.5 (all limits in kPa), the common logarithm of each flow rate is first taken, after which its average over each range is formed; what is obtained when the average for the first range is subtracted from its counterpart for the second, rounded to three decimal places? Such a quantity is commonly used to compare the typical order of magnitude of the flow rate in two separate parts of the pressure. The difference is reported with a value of 0.028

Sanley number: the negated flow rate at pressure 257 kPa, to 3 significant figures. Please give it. -50.6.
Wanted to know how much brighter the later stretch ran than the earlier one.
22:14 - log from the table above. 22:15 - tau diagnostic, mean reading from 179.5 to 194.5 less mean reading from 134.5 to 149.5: 0.67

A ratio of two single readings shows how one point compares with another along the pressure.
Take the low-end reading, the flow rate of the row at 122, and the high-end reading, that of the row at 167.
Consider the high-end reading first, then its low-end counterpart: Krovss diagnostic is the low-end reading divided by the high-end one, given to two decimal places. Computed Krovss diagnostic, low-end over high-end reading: 1.04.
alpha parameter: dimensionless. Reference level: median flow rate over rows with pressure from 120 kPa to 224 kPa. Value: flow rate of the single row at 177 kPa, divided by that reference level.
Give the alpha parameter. 1.00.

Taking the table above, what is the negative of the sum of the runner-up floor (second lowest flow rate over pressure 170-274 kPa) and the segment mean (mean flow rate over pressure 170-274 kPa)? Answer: -96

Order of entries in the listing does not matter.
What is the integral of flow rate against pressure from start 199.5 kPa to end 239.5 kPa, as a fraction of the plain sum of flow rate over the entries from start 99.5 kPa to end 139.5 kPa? 5.11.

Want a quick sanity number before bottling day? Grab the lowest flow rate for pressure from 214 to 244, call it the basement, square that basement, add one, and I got 2334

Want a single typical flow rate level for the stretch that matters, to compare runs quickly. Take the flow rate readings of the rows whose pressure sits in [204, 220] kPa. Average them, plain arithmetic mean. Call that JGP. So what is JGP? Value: 49.2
